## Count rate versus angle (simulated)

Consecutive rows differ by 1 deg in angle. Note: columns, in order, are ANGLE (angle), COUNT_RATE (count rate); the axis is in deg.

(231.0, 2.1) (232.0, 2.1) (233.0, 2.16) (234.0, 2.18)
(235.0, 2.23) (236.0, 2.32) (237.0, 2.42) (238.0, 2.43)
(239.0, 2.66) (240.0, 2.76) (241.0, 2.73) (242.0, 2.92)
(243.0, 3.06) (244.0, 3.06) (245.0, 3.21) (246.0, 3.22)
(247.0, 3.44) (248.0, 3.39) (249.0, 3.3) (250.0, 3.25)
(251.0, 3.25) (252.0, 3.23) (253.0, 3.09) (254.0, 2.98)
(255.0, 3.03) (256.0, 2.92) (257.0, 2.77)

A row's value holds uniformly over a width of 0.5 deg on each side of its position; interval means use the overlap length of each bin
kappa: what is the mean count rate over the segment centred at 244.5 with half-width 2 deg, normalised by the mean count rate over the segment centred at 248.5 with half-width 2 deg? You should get 0.94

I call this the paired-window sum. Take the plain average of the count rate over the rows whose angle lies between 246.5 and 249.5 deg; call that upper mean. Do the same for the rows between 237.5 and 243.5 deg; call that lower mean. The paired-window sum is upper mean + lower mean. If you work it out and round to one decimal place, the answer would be 6.1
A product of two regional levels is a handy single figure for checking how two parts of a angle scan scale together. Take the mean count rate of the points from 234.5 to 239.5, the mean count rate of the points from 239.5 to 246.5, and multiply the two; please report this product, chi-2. 7.2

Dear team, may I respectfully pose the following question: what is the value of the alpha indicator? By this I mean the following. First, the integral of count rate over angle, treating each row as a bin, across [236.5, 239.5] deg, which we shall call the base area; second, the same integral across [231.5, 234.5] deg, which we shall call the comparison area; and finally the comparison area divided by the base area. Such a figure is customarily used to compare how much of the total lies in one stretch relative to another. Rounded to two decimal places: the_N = 0.86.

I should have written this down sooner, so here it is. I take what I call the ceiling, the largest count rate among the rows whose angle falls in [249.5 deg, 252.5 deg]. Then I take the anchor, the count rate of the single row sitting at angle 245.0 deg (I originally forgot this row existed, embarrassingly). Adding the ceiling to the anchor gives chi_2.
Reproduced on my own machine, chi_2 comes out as 6.5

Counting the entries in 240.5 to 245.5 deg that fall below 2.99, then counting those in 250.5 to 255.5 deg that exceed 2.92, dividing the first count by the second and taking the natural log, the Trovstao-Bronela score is -0.92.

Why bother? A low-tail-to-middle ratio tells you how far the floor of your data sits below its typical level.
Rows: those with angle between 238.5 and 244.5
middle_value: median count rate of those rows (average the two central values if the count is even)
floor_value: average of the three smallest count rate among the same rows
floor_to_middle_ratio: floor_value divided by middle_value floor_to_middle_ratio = 0.96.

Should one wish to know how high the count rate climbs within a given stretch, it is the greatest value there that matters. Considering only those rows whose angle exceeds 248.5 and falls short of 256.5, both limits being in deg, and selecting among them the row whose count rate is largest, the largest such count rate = 3.3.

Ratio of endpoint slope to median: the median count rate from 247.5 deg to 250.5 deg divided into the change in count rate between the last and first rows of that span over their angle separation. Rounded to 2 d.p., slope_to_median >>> -0.02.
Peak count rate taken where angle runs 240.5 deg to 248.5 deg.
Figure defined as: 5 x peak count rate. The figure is 17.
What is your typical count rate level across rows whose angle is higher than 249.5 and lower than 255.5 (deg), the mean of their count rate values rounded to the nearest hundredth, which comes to 3.14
